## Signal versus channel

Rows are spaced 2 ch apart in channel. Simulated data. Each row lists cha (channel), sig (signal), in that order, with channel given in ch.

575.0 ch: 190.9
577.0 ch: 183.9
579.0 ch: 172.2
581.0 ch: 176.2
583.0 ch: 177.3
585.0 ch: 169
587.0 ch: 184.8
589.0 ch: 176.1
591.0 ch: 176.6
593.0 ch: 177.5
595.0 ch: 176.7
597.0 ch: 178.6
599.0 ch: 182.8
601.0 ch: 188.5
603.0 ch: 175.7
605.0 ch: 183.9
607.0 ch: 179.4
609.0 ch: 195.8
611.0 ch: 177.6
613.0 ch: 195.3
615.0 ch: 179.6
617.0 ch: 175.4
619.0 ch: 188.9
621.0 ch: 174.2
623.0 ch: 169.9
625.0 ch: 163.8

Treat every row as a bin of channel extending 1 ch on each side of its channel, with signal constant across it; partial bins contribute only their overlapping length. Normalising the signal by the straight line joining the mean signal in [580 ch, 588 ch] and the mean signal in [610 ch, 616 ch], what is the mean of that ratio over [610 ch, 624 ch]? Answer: 0.97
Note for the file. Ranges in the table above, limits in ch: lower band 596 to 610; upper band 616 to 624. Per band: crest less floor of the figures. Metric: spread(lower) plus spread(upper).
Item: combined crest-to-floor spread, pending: 39.1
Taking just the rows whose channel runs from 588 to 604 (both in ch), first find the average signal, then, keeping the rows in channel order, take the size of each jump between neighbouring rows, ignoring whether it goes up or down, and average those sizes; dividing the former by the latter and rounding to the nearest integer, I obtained 47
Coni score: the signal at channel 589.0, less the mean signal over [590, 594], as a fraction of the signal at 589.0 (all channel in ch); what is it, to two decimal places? -0.01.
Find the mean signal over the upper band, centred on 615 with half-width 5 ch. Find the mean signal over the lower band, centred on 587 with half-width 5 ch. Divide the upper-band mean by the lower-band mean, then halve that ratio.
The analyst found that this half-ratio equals 0.519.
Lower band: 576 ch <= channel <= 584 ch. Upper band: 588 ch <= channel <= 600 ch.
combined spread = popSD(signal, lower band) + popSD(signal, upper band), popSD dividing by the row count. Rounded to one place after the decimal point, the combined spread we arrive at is 6.5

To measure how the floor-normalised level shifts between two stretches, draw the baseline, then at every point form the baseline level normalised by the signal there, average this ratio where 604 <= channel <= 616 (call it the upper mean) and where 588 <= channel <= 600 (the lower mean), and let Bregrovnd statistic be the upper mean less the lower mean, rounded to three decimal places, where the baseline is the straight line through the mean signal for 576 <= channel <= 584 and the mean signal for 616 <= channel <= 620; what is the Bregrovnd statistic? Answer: -0.027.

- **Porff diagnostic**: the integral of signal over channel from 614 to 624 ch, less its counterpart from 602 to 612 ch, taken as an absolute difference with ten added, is 59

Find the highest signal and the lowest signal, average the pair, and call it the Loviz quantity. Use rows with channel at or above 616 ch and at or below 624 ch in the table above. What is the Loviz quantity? 179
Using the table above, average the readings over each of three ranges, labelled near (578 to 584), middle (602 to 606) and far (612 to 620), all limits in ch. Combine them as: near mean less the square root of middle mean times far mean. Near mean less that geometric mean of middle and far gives -7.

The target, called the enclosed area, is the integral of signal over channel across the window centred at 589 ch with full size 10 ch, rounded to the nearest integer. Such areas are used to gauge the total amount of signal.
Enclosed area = 1768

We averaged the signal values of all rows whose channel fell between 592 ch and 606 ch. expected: 181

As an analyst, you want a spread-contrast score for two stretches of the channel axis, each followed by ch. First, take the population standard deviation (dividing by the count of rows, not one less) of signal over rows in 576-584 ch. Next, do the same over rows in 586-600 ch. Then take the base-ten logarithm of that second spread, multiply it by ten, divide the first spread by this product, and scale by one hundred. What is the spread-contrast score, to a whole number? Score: 84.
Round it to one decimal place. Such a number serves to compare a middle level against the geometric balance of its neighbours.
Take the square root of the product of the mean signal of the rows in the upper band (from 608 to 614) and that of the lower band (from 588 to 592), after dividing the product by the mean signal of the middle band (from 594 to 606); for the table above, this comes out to 13.6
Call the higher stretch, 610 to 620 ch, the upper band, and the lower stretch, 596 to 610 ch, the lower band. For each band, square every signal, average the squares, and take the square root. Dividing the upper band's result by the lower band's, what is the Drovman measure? 1.00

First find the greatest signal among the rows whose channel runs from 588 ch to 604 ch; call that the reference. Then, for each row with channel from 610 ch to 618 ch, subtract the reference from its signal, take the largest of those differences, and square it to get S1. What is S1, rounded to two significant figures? 46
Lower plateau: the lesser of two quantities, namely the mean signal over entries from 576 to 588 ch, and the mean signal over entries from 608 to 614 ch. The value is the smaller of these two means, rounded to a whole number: 177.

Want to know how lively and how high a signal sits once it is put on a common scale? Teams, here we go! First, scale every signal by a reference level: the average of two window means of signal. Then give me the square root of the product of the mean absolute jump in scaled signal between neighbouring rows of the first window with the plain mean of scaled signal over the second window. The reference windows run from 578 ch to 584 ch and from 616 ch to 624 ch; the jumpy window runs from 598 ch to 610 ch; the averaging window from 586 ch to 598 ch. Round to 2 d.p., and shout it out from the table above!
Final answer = 0.23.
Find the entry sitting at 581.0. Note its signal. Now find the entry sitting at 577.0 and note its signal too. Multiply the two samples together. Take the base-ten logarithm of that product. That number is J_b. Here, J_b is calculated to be 4.51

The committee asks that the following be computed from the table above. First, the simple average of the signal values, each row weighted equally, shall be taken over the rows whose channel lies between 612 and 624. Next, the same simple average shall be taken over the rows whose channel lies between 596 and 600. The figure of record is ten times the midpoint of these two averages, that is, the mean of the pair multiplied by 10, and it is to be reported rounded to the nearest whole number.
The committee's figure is 1806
